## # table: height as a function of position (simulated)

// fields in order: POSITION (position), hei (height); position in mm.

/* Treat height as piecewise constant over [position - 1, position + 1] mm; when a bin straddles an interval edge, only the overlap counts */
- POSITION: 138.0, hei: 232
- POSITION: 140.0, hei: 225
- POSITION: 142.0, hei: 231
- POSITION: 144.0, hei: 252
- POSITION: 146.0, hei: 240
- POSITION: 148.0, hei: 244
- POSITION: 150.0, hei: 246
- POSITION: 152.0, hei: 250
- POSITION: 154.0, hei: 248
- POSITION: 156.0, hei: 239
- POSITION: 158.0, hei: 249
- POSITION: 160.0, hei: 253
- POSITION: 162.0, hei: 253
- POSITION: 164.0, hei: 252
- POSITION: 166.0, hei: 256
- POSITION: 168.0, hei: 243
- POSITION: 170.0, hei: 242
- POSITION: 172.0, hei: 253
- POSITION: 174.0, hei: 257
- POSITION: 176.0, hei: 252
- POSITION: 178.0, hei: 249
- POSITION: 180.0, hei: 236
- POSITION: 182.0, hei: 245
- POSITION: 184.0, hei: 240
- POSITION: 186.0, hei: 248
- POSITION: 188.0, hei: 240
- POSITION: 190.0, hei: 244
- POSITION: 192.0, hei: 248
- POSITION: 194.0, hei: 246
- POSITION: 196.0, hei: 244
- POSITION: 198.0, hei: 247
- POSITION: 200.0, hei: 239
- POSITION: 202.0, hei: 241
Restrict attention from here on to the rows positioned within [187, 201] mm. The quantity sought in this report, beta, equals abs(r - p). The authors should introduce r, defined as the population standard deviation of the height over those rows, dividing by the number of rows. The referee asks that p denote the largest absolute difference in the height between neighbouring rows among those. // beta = 4.8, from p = 8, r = 3.2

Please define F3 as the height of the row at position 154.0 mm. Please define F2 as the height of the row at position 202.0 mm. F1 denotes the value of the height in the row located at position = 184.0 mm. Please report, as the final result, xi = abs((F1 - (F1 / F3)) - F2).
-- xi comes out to 2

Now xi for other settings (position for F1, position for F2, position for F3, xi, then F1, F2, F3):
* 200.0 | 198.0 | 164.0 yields 9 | 239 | 247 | 252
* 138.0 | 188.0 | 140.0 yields 9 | 232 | 240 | 225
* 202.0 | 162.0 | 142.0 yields 13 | 241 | 253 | 231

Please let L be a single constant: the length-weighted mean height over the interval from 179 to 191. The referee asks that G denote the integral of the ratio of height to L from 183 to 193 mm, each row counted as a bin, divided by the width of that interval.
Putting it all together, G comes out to 1.01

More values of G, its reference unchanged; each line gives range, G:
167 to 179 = 1.03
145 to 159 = 1.01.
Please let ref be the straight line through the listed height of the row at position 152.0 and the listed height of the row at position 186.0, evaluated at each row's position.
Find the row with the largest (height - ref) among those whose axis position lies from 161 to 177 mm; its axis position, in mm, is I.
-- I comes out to 174.0 mm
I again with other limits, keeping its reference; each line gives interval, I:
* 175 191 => 176.0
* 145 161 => 160.0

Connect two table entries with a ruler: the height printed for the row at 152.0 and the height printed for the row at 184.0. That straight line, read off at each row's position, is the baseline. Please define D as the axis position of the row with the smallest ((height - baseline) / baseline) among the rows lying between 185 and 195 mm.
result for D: 188.0 mm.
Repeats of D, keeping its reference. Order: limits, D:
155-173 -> 156.0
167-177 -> 170.0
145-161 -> 146.0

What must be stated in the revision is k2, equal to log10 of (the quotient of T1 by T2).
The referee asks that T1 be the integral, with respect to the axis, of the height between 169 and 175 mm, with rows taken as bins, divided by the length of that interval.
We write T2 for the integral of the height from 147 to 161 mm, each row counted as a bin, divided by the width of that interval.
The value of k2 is 0.006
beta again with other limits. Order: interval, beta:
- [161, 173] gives 7.7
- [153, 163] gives 4.9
